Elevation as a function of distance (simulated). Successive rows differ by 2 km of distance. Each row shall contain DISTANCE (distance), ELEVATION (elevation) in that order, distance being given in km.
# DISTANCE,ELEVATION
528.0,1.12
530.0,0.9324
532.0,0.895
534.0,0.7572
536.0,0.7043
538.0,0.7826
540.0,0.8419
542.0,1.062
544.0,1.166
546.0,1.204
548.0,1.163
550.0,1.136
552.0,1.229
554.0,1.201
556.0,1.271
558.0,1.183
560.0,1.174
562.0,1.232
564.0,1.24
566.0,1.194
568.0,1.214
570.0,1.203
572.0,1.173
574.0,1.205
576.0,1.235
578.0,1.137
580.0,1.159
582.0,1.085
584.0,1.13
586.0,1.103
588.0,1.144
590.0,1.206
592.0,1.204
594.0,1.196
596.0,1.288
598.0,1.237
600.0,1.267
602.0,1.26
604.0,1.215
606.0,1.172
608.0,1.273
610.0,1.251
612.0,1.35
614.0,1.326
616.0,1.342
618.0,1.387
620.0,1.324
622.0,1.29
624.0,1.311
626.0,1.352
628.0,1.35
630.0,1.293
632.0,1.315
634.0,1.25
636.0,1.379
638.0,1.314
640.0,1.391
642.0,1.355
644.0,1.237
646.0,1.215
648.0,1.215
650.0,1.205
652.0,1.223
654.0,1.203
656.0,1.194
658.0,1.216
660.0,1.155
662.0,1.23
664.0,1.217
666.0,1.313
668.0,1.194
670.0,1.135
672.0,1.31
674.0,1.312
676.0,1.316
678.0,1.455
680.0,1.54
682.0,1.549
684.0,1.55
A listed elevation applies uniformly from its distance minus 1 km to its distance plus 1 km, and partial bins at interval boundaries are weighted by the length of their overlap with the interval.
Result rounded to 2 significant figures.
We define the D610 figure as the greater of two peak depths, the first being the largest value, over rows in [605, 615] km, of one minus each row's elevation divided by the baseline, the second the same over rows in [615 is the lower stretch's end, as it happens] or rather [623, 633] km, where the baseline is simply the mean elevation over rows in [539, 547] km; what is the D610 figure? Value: -0.097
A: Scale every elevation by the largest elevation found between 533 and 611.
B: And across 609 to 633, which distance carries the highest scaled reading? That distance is 618.0 km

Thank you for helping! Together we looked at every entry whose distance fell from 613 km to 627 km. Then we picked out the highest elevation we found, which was 1.387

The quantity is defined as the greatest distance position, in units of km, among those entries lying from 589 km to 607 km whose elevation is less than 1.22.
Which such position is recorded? 606.0 km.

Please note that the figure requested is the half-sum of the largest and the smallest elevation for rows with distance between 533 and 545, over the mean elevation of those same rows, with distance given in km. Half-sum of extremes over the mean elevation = 1.06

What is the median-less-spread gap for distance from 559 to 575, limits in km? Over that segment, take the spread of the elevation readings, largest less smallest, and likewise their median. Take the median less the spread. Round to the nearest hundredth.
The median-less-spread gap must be 1.14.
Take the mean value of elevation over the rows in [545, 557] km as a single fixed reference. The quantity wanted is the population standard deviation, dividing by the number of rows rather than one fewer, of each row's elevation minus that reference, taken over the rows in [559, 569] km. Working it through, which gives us 0.024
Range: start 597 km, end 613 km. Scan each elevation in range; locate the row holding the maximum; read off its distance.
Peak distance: 612.0 km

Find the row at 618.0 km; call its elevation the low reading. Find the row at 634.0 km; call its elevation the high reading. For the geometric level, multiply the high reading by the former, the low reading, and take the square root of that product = 1.32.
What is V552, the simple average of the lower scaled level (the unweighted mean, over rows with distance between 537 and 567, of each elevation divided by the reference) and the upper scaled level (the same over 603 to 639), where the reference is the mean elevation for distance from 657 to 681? 0.95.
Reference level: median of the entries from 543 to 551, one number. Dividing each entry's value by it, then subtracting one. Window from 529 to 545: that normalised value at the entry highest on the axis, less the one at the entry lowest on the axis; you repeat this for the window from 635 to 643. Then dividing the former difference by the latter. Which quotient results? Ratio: -10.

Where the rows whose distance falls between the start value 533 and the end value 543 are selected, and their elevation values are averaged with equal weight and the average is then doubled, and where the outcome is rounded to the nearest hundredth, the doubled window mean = 1.66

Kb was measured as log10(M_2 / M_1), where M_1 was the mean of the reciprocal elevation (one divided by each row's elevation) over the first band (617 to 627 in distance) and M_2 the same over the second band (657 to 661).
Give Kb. 0.051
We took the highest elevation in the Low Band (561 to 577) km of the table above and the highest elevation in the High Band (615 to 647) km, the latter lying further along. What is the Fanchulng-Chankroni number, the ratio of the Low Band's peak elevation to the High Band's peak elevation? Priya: 0.89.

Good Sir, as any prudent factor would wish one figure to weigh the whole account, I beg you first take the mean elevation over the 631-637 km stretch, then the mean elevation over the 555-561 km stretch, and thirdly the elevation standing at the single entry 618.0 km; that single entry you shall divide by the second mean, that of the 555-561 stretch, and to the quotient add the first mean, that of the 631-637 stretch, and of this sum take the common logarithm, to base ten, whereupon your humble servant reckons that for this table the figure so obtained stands 0.39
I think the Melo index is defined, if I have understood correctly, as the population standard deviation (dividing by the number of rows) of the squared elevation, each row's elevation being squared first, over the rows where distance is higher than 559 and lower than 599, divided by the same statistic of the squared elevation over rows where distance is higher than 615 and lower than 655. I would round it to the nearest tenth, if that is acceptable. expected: 0.7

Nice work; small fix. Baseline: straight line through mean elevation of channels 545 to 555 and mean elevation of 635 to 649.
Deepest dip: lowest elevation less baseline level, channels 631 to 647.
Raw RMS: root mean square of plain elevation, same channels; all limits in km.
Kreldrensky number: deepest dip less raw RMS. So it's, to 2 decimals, -1.40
